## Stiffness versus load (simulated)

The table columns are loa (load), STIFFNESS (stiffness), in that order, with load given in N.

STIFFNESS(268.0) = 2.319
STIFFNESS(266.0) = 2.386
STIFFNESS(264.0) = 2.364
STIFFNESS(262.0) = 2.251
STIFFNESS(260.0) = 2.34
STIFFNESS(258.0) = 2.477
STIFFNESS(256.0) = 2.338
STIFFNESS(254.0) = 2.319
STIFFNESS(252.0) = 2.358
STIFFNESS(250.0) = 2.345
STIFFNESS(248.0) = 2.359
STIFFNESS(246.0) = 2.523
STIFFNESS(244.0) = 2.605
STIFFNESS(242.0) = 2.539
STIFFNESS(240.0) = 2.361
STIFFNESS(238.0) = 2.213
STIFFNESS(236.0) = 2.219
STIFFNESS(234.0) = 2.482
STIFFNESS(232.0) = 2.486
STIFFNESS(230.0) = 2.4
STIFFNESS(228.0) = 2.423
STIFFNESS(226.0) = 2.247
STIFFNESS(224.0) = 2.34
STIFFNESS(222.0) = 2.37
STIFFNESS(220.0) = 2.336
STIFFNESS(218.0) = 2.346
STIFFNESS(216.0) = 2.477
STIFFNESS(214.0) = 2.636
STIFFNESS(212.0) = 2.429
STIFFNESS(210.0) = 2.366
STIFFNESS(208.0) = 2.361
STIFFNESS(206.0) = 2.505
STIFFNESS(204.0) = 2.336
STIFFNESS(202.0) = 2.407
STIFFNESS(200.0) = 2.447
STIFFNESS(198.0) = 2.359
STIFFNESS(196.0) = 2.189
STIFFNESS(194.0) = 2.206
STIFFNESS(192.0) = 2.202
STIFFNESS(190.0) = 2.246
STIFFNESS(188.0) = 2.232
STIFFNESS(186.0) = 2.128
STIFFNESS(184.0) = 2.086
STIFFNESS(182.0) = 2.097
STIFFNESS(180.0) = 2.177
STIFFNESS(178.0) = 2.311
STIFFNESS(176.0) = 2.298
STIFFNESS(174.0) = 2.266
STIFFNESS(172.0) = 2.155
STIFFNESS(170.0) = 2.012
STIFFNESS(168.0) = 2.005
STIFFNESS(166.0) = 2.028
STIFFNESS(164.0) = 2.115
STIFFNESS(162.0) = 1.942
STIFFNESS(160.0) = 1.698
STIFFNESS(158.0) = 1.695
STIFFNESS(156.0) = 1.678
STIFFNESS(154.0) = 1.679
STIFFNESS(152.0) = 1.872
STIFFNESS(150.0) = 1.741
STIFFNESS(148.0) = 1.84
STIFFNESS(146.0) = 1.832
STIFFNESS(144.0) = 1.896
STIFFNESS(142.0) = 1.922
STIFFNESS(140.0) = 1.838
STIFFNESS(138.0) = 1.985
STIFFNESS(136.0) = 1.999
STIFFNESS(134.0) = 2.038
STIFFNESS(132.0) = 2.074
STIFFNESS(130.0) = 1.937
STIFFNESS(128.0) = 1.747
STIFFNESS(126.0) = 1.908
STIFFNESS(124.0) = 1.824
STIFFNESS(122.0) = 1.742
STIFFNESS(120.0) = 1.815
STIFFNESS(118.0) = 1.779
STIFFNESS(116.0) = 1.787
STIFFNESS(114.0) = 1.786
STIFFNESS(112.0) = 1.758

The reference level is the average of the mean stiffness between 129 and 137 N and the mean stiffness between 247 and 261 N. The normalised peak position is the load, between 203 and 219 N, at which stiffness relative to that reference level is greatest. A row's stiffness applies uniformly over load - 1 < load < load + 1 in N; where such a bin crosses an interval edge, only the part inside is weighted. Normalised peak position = 214.0 N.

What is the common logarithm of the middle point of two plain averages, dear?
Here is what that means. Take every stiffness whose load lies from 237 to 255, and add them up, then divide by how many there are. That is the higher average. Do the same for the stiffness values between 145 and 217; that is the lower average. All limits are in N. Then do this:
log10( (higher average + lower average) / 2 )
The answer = 0.356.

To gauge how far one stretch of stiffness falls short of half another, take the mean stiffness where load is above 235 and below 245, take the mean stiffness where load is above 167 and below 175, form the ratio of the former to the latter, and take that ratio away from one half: -0.632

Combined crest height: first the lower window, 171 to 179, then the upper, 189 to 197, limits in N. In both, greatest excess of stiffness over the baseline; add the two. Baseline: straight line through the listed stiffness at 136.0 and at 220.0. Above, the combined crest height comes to 0.17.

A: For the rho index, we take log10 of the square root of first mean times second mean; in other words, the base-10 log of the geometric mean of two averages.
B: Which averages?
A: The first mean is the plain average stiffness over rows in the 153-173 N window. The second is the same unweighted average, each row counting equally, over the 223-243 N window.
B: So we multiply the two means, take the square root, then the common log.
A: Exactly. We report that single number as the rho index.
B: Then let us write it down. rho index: 0.327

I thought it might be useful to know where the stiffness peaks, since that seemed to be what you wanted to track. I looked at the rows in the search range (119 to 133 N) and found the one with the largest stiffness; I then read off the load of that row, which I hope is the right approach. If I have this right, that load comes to 132.0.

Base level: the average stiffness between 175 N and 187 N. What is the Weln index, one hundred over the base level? 45.8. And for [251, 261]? 42.3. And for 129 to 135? 49.6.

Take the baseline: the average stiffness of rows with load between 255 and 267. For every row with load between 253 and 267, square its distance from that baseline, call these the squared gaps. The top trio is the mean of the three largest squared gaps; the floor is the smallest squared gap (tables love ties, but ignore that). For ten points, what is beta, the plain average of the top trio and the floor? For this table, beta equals 0.005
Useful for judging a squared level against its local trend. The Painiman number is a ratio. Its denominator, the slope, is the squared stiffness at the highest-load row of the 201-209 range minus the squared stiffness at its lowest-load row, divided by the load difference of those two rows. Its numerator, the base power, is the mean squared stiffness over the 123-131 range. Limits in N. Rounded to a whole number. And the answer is -94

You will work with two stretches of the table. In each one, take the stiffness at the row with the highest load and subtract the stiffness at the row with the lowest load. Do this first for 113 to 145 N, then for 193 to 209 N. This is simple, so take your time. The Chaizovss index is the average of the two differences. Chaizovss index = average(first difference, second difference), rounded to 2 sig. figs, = 0.13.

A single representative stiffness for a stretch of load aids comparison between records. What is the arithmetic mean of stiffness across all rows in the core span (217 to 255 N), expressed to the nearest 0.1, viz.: 2.4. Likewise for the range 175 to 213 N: 2.3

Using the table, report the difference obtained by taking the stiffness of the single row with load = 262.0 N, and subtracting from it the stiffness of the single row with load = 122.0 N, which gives 0.51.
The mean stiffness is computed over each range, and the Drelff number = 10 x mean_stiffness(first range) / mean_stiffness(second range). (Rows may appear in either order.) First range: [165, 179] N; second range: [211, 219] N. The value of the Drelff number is 8.71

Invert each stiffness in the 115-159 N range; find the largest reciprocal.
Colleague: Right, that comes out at 0.60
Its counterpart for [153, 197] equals 0.60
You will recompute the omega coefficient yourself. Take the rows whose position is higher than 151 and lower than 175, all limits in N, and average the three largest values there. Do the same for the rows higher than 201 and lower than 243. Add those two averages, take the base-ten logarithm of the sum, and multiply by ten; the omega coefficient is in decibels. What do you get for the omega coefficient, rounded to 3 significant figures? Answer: 6.76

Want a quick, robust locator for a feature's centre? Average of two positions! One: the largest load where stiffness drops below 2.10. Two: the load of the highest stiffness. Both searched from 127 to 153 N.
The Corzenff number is 142 N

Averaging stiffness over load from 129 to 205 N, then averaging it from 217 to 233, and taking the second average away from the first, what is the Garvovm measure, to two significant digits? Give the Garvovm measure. -0.32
